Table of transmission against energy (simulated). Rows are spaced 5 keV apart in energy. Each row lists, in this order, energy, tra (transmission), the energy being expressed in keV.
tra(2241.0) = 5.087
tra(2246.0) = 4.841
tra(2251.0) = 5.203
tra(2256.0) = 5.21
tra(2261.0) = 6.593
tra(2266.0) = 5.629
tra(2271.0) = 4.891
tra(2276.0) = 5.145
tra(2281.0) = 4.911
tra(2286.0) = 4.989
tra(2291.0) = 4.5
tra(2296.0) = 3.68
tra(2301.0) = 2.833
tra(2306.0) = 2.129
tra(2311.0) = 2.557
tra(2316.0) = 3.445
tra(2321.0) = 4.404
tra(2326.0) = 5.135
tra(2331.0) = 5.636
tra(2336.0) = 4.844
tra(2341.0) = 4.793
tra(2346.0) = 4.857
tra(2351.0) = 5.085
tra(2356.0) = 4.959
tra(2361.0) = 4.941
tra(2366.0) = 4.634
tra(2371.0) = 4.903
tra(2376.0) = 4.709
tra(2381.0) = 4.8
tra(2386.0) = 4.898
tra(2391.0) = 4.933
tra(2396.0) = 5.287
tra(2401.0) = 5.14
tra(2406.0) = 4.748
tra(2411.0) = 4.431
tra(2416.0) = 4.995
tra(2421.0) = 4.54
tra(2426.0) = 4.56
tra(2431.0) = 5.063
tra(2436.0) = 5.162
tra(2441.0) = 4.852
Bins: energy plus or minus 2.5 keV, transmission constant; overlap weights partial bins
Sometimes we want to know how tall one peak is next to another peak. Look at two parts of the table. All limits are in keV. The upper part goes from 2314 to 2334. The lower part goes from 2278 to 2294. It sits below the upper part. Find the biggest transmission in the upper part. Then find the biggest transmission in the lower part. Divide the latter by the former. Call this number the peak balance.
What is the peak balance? 0.9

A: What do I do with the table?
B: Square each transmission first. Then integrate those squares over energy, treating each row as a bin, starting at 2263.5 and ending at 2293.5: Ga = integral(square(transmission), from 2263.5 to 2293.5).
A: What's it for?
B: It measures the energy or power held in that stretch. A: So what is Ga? 757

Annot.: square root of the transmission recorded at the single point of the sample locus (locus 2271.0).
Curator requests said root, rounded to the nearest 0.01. 2.21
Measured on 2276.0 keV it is 2.27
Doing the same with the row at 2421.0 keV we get 2.13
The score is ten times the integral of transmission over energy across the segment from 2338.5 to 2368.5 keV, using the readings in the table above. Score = 1463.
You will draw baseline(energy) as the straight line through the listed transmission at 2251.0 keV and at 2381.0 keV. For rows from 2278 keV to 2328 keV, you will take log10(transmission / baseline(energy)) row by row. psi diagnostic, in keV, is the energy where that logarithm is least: 2306.0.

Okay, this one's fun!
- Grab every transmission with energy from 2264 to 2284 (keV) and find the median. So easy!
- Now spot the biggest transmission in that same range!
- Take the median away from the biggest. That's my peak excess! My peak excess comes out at 0.60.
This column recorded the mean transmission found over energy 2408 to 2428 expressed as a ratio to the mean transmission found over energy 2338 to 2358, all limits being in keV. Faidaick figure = 0.94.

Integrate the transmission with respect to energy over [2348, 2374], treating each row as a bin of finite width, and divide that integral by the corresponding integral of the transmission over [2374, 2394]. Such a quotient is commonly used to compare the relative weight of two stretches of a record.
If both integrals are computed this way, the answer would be 1.3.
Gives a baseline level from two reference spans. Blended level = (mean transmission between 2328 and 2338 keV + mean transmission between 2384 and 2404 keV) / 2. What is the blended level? 5.2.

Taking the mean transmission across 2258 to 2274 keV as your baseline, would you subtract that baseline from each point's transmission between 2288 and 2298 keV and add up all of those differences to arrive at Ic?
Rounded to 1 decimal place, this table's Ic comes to -3.2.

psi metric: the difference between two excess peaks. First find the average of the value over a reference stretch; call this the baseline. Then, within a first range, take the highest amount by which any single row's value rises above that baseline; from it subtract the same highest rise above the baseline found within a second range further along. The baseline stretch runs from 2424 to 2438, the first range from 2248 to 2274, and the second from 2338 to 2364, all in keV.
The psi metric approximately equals 1.5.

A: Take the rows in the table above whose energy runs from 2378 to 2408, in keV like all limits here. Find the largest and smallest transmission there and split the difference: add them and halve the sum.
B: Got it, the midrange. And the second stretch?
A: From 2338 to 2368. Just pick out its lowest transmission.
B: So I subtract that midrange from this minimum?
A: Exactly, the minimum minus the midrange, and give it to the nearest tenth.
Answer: -0.4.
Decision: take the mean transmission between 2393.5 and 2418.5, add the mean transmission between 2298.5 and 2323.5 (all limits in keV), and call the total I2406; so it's 8.0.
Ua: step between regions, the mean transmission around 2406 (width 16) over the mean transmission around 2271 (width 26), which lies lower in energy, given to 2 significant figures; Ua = 0.88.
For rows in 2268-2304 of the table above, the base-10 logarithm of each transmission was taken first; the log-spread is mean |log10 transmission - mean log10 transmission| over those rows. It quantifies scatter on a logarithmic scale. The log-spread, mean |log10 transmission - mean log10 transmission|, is 0.07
